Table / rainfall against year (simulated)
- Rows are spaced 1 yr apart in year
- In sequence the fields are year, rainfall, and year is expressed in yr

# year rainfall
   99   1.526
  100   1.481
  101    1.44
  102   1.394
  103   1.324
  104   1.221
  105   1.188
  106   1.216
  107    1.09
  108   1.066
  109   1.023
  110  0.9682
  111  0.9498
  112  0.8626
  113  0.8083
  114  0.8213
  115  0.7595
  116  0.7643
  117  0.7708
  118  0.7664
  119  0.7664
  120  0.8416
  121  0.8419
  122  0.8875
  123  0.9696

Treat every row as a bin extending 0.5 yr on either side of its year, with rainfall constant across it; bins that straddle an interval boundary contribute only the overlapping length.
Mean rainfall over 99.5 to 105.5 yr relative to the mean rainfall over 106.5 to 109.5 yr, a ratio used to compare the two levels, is 1.27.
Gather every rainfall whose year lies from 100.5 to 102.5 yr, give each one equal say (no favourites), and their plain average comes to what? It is 1.42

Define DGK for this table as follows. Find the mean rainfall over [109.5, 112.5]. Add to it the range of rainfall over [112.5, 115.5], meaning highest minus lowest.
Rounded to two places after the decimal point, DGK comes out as 0.99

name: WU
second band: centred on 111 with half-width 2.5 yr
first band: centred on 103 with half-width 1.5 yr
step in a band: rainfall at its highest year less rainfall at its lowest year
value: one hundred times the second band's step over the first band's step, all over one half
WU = 248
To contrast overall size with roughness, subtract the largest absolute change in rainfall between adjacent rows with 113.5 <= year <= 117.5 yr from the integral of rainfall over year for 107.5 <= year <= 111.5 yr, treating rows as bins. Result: 3.9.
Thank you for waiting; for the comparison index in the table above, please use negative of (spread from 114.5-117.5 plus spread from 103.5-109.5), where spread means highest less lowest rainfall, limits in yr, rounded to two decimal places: -0.21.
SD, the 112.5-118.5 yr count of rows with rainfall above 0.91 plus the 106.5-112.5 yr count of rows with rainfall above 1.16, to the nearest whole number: 0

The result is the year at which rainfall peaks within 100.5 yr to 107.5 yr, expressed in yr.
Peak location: 101 yr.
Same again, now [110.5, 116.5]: 111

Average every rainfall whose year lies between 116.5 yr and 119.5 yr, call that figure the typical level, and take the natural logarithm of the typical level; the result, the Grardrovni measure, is -0.3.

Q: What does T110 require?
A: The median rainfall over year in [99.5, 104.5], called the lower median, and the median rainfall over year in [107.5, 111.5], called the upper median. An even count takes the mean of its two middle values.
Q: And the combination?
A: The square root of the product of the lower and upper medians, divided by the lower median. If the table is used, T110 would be 0.85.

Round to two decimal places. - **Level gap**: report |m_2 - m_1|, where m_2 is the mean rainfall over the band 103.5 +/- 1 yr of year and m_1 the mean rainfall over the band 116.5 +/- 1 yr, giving 0.50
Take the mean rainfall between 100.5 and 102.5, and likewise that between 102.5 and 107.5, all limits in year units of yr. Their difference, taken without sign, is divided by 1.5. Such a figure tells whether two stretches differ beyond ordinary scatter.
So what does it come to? 0.14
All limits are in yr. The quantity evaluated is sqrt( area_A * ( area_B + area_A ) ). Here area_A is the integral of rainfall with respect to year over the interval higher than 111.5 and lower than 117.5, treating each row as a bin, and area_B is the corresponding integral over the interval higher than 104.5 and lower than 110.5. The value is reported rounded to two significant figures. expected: 7.4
